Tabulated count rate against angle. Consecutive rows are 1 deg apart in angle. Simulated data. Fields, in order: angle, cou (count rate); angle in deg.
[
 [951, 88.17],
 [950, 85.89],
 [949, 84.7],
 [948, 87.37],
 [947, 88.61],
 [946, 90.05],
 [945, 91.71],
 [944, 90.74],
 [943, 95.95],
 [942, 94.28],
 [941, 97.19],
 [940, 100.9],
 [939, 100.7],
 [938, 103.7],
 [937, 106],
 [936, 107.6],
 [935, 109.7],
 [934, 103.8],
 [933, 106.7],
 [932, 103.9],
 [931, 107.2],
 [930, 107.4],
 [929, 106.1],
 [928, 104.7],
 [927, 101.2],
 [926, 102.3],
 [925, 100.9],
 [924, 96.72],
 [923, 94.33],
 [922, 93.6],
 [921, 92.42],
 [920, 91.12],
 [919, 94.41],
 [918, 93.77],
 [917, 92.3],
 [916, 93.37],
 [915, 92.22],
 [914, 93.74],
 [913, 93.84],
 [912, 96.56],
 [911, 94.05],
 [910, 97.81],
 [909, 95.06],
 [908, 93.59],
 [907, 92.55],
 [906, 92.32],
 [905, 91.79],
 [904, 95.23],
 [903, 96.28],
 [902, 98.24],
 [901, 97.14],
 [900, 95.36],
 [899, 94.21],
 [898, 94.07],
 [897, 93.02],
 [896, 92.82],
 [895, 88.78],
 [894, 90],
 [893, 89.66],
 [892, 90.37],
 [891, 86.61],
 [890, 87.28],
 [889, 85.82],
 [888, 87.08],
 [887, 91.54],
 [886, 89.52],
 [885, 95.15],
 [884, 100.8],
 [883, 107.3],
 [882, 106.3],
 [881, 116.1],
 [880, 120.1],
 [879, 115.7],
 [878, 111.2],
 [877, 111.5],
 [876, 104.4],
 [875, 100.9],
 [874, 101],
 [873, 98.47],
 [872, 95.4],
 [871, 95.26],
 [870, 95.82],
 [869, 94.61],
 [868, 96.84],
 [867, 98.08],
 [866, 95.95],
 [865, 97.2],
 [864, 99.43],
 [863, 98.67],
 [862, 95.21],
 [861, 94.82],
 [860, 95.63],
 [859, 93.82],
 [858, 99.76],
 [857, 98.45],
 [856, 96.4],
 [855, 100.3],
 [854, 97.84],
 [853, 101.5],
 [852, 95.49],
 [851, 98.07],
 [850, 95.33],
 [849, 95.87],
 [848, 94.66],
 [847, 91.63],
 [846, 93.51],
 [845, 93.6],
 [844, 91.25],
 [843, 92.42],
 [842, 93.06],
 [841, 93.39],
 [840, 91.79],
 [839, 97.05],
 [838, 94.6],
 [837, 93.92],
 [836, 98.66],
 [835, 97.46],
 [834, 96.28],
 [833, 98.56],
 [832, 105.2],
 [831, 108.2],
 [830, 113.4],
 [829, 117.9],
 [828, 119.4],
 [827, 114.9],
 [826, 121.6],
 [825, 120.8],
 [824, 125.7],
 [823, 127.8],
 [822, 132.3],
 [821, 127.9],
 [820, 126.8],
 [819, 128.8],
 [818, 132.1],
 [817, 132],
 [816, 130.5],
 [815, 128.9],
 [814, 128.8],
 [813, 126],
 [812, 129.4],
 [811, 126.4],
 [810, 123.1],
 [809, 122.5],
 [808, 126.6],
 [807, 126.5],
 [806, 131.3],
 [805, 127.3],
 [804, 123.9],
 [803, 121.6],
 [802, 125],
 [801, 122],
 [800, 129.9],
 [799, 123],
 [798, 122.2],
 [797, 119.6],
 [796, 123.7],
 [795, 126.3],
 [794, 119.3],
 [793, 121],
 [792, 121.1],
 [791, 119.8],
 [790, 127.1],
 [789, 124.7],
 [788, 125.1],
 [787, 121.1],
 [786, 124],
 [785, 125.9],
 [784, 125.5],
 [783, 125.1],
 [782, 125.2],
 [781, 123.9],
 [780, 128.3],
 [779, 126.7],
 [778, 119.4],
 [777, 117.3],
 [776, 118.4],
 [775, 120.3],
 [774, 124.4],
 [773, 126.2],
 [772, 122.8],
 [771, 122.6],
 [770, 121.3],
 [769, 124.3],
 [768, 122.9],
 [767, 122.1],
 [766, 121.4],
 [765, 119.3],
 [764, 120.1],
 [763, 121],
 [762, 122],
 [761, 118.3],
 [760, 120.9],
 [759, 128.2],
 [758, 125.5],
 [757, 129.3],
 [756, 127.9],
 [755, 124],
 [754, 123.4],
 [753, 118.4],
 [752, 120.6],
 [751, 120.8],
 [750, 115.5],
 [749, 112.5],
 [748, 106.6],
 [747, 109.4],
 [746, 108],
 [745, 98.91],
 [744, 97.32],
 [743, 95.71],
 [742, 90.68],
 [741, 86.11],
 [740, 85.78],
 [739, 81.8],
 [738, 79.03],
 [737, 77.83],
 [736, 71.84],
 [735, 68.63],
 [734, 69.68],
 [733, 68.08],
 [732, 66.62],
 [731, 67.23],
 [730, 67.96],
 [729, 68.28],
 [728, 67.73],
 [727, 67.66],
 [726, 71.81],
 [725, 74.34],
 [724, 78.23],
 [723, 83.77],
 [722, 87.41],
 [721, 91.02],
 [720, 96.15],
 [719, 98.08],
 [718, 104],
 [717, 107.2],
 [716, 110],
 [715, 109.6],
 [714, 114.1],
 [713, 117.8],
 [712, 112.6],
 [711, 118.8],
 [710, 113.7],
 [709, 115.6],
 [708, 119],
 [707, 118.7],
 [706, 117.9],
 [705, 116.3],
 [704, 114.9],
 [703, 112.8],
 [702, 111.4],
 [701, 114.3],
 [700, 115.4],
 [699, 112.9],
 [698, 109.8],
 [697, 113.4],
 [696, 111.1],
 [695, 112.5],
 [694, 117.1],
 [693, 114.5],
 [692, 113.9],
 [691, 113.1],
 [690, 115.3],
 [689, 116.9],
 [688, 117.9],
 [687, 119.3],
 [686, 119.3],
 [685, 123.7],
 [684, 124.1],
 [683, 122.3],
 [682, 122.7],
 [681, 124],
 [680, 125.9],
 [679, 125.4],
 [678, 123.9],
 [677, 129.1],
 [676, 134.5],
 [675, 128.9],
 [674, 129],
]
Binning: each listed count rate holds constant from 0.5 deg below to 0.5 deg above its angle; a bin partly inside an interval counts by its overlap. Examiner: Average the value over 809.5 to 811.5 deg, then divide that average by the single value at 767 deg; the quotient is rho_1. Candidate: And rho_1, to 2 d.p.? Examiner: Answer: 1.02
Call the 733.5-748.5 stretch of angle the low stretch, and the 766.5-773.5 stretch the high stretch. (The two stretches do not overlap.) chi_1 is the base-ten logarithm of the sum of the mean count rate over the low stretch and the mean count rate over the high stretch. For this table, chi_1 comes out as 2.326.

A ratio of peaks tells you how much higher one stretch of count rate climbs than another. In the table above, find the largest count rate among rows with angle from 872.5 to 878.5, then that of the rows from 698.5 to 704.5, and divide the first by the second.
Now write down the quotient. 0.97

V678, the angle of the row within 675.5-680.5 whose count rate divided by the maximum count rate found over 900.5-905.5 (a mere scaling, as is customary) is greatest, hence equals 676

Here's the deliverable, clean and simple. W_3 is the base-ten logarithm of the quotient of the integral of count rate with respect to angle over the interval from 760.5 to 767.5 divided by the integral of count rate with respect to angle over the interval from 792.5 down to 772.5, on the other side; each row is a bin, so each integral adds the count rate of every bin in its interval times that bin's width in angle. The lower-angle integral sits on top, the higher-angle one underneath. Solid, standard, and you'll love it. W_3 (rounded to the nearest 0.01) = -0.47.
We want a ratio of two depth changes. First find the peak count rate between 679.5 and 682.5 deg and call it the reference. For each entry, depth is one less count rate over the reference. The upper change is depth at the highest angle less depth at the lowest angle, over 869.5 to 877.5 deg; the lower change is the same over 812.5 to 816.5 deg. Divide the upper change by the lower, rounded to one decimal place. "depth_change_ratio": 3.5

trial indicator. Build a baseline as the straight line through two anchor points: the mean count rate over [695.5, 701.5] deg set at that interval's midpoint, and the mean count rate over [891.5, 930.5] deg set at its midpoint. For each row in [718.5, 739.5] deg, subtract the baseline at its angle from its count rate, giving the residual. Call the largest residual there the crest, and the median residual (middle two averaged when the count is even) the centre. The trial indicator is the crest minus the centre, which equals 25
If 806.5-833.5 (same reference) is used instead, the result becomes 7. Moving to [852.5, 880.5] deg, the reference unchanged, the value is 23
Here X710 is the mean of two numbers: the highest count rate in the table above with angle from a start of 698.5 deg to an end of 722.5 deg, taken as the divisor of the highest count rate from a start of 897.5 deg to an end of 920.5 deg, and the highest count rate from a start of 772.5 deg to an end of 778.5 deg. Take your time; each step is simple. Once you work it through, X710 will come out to 63.5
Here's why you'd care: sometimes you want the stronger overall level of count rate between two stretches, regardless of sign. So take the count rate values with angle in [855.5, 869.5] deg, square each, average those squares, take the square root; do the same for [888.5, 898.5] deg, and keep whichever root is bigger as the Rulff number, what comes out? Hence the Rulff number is 97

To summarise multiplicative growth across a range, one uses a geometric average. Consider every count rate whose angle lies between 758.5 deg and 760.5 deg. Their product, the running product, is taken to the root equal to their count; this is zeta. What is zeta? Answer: 124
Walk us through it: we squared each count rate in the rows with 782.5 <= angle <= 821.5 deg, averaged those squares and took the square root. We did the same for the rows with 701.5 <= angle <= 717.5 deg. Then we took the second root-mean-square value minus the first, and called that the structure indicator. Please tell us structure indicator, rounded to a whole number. -11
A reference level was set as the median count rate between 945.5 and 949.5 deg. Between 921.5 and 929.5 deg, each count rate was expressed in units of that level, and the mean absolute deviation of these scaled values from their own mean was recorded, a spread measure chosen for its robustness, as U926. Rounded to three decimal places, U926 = 0.043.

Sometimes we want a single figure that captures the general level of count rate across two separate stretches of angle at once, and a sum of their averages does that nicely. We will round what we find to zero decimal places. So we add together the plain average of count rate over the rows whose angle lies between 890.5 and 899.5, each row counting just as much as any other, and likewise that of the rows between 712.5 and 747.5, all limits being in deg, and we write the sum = 178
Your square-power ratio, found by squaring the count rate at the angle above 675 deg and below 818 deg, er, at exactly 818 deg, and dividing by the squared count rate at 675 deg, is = 1.05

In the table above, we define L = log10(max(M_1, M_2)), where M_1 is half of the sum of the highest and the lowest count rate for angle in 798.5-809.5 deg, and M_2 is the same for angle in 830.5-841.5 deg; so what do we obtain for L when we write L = 2.102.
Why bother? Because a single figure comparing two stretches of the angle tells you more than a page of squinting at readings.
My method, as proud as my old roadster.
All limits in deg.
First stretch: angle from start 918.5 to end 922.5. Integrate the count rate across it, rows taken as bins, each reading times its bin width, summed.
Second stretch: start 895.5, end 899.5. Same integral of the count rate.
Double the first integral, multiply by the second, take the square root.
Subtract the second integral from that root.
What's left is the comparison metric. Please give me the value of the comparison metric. 153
